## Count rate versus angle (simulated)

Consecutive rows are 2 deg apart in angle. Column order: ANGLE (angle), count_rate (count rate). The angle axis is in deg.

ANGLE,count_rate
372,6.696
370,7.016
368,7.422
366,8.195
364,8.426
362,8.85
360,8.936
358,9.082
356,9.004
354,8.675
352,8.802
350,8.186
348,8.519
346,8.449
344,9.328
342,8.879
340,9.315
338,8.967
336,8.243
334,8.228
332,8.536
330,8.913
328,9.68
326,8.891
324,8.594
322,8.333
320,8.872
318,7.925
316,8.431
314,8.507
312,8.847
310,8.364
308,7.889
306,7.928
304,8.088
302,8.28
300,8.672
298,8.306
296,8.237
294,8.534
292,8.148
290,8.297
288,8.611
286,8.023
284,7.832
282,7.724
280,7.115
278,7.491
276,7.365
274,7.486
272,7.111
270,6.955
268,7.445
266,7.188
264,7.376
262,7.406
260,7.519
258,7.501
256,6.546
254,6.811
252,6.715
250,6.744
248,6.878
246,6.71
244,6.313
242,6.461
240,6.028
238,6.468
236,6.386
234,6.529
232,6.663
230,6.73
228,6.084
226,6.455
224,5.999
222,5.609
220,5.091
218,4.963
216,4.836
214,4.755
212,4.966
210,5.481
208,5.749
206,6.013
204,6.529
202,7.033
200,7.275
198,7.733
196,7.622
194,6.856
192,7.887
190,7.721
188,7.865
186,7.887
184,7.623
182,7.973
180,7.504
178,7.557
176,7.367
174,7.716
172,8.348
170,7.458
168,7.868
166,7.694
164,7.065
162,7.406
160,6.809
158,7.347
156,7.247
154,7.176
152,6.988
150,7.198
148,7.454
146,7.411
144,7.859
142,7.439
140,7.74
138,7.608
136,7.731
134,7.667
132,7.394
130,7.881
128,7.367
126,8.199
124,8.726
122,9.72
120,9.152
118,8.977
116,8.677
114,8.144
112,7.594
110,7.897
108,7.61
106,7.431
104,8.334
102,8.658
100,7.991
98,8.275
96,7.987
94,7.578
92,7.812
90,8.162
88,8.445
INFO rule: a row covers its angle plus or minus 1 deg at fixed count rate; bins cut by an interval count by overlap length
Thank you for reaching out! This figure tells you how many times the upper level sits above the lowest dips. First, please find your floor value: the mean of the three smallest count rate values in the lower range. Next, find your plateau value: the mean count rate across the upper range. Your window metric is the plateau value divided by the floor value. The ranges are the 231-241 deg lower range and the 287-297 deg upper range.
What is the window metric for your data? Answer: 1.33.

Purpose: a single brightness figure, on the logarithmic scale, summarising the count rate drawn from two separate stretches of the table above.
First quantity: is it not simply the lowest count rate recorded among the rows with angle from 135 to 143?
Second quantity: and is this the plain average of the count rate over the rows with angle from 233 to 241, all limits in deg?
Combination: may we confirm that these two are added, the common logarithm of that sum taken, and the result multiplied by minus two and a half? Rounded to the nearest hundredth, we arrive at -2.85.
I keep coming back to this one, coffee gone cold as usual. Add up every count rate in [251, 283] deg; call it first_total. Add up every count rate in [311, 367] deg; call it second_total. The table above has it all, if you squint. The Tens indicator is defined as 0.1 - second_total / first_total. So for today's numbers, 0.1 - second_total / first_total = -2.0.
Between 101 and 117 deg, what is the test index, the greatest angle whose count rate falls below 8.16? 114 deg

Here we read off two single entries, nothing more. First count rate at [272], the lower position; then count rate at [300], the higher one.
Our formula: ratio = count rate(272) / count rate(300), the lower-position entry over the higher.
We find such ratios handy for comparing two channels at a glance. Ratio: 0.82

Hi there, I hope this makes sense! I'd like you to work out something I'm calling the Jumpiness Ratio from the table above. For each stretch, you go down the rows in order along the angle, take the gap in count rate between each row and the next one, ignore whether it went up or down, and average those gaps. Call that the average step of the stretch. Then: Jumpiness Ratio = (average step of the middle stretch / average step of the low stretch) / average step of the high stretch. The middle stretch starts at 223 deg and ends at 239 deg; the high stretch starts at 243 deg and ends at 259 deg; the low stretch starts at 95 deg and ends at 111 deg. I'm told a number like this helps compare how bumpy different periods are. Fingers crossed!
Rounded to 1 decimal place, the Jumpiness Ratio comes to 2.2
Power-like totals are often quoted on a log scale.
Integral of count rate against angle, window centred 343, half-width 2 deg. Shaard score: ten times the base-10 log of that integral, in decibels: 15.6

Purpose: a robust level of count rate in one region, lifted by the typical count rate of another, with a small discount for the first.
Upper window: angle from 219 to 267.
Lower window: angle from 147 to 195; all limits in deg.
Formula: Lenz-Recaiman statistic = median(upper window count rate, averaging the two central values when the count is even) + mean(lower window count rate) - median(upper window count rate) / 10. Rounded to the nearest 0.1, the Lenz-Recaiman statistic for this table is 13.4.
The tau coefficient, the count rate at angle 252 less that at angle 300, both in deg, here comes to -2.0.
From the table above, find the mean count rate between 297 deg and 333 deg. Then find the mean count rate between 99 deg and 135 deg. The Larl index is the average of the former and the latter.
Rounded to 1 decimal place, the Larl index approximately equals 8.3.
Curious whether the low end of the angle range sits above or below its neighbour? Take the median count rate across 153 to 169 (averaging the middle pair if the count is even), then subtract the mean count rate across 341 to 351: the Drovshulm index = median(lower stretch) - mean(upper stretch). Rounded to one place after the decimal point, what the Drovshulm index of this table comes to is -1.4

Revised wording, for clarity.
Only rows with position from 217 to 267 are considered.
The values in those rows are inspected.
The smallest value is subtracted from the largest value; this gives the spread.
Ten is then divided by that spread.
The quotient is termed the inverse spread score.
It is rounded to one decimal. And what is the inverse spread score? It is 3.9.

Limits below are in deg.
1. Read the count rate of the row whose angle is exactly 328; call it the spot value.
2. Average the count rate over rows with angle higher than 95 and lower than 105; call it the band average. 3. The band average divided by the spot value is 0.85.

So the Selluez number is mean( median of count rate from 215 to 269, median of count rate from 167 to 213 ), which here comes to 7.1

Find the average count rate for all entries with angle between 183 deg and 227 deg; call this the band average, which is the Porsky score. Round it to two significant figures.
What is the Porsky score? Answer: 6.5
